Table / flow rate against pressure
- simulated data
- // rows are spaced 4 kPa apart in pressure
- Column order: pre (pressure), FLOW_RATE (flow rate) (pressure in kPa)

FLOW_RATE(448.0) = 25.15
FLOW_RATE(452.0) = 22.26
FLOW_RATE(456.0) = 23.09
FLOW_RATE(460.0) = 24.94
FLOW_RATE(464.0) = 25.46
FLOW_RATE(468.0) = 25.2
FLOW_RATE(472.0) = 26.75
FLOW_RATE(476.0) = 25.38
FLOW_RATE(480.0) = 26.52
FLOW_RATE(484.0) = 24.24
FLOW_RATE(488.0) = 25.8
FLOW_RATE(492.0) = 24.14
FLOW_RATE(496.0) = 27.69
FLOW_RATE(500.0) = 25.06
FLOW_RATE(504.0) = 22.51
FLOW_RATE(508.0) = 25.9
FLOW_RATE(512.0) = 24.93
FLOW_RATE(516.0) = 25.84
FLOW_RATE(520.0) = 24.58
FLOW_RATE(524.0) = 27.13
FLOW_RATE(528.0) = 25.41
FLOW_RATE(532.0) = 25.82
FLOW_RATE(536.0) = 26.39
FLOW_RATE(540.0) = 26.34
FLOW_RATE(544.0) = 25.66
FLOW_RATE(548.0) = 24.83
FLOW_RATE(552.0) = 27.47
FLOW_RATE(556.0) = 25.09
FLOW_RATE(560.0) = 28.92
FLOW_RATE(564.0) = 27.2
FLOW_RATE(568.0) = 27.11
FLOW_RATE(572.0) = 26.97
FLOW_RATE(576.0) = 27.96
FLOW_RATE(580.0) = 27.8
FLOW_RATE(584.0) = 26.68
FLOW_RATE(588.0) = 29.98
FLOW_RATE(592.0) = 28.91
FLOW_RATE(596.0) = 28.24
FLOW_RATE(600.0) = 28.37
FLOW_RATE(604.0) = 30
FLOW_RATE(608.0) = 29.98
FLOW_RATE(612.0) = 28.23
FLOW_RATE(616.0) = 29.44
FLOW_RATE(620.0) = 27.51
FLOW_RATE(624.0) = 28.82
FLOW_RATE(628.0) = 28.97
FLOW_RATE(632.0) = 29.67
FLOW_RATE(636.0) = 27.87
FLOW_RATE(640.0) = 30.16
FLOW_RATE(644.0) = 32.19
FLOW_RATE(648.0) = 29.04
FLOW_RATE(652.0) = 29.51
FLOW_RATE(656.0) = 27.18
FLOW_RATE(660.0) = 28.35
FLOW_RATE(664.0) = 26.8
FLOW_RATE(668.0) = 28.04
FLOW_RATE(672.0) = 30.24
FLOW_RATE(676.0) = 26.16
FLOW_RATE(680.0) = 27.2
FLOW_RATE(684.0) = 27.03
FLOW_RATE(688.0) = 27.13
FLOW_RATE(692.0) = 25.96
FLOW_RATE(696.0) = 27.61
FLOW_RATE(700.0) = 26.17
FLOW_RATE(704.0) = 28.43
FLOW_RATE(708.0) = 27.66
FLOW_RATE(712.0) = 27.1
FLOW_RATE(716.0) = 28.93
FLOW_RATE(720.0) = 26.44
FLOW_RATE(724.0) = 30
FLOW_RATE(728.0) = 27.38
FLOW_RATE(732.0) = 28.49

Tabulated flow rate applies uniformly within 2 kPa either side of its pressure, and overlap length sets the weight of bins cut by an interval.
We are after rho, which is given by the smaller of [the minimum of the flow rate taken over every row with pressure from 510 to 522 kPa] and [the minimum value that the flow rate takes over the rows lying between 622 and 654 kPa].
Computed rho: 24.6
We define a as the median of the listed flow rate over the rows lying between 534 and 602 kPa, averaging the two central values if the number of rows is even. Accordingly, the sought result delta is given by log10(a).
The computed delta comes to 1.435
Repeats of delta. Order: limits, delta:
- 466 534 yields 1.405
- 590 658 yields 1.462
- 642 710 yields 1.441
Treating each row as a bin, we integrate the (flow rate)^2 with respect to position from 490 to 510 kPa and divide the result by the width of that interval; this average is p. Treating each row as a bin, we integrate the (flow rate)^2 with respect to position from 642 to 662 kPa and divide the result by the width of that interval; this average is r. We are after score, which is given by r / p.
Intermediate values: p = 631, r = 859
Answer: 1.4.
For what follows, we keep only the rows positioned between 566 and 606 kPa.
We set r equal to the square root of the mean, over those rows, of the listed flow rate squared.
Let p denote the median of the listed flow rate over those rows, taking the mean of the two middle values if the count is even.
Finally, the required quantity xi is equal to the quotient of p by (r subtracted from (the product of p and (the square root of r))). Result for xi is 0.232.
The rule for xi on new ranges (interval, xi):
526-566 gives 0.243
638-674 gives 0.228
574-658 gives 0.228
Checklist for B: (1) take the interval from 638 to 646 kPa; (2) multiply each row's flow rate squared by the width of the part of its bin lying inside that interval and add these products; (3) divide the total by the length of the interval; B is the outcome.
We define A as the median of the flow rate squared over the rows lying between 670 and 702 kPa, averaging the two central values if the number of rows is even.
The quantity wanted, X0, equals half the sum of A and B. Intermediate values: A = 733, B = 973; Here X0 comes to 853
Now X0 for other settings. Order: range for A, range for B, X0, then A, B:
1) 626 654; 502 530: 753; 871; 636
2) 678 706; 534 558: 705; 736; 675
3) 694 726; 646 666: 779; 764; 795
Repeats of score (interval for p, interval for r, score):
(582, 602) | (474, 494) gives 0.8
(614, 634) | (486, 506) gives 0.8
